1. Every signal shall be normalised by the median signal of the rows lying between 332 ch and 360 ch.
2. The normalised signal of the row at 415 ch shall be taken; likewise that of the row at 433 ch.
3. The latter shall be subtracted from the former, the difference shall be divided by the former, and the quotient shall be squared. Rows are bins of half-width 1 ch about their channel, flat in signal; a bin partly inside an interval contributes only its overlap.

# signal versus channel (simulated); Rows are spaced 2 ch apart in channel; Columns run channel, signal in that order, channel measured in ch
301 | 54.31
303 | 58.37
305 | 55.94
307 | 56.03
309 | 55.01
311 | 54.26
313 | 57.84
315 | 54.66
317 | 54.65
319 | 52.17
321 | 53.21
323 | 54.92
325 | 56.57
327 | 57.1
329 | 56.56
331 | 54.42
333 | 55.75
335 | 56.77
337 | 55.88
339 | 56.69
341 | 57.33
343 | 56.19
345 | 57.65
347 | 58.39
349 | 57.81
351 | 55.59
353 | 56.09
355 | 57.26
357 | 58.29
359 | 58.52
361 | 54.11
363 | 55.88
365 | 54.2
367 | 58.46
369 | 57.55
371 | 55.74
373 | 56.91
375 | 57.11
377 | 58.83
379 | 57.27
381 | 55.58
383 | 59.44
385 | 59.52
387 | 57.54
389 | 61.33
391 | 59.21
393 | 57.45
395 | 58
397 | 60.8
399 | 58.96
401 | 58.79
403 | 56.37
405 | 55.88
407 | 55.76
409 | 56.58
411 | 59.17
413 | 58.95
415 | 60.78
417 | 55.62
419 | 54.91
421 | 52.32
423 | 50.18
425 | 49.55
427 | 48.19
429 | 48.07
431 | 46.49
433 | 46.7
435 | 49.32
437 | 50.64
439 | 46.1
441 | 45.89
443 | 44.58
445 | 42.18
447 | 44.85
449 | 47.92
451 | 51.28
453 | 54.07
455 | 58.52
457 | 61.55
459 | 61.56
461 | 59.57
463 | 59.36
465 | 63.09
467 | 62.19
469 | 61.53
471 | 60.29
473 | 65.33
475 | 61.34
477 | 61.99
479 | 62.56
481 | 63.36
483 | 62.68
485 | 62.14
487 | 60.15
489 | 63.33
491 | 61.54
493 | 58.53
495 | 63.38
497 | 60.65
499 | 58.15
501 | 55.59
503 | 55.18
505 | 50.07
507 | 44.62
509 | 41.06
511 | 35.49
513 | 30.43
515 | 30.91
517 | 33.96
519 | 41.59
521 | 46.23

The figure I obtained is 0.054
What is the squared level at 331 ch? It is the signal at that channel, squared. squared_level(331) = 2962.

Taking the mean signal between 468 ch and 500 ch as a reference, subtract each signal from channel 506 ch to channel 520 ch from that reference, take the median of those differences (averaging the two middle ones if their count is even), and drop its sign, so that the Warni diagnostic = 26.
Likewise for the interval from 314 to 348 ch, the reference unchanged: 5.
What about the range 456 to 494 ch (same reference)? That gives 0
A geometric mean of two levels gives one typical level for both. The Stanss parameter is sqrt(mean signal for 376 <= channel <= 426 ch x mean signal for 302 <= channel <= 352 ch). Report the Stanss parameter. 56.6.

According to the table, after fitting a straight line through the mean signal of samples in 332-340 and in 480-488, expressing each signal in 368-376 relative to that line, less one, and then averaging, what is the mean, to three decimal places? -0.015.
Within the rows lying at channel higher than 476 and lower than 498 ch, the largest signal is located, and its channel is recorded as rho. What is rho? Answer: 495 ch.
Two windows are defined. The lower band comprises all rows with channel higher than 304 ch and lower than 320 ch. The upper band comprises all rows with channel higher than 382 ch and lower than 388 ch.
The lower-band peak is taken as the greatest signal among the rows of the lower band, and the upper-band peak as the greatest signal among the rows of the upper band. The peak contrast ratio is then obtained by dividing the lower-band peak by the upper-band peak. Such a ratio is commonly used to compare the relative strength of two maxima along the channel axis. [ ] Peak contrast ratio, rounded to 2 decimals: 0.97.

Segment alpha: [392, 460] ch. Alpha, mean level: 53.2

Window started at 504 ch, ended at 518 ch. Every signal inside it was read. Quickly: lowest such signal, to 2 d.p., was 30.43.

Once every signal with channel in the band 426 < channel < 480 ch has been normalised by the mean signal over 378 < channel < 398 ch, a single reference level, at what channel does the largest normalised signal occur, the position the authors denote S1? 473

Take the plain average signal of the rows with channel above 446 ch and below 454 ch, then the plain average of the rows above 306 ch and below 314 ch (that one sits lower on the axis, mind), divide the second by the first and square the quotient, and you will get 1.27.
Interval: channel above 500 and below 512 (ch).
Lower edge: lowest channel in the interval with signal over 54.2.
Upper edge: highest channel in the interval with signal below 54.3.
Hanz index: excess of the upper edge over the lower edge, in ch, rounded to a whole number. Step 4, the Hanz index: 10 ch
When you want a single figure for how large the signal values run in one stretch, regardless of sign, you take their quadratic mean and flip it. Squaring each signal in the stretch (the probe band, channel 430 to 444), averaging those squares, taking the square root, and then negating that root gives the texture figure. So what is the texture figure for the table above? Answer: -47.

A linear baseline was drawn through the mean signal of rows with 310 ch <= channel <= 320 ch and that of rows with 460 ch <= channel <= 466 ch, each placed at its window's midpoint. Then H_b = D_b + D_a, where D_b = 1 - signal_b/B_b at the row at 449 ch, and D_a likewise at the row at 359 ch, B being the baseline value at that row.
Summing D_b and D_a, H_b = 0.17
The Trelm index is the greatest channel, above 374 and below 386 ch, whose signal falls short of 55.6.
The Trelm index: 381 ch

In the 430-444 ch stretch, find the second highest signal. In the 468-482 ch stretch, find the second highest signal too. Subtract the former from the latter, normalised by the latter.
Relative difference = 0.22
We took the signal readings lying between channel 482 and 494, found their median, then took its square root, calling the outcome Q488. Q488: 7.86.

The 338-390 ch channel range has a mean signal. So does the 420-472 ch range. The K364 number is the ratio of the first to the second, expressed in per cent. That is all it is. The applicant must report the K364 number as 109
